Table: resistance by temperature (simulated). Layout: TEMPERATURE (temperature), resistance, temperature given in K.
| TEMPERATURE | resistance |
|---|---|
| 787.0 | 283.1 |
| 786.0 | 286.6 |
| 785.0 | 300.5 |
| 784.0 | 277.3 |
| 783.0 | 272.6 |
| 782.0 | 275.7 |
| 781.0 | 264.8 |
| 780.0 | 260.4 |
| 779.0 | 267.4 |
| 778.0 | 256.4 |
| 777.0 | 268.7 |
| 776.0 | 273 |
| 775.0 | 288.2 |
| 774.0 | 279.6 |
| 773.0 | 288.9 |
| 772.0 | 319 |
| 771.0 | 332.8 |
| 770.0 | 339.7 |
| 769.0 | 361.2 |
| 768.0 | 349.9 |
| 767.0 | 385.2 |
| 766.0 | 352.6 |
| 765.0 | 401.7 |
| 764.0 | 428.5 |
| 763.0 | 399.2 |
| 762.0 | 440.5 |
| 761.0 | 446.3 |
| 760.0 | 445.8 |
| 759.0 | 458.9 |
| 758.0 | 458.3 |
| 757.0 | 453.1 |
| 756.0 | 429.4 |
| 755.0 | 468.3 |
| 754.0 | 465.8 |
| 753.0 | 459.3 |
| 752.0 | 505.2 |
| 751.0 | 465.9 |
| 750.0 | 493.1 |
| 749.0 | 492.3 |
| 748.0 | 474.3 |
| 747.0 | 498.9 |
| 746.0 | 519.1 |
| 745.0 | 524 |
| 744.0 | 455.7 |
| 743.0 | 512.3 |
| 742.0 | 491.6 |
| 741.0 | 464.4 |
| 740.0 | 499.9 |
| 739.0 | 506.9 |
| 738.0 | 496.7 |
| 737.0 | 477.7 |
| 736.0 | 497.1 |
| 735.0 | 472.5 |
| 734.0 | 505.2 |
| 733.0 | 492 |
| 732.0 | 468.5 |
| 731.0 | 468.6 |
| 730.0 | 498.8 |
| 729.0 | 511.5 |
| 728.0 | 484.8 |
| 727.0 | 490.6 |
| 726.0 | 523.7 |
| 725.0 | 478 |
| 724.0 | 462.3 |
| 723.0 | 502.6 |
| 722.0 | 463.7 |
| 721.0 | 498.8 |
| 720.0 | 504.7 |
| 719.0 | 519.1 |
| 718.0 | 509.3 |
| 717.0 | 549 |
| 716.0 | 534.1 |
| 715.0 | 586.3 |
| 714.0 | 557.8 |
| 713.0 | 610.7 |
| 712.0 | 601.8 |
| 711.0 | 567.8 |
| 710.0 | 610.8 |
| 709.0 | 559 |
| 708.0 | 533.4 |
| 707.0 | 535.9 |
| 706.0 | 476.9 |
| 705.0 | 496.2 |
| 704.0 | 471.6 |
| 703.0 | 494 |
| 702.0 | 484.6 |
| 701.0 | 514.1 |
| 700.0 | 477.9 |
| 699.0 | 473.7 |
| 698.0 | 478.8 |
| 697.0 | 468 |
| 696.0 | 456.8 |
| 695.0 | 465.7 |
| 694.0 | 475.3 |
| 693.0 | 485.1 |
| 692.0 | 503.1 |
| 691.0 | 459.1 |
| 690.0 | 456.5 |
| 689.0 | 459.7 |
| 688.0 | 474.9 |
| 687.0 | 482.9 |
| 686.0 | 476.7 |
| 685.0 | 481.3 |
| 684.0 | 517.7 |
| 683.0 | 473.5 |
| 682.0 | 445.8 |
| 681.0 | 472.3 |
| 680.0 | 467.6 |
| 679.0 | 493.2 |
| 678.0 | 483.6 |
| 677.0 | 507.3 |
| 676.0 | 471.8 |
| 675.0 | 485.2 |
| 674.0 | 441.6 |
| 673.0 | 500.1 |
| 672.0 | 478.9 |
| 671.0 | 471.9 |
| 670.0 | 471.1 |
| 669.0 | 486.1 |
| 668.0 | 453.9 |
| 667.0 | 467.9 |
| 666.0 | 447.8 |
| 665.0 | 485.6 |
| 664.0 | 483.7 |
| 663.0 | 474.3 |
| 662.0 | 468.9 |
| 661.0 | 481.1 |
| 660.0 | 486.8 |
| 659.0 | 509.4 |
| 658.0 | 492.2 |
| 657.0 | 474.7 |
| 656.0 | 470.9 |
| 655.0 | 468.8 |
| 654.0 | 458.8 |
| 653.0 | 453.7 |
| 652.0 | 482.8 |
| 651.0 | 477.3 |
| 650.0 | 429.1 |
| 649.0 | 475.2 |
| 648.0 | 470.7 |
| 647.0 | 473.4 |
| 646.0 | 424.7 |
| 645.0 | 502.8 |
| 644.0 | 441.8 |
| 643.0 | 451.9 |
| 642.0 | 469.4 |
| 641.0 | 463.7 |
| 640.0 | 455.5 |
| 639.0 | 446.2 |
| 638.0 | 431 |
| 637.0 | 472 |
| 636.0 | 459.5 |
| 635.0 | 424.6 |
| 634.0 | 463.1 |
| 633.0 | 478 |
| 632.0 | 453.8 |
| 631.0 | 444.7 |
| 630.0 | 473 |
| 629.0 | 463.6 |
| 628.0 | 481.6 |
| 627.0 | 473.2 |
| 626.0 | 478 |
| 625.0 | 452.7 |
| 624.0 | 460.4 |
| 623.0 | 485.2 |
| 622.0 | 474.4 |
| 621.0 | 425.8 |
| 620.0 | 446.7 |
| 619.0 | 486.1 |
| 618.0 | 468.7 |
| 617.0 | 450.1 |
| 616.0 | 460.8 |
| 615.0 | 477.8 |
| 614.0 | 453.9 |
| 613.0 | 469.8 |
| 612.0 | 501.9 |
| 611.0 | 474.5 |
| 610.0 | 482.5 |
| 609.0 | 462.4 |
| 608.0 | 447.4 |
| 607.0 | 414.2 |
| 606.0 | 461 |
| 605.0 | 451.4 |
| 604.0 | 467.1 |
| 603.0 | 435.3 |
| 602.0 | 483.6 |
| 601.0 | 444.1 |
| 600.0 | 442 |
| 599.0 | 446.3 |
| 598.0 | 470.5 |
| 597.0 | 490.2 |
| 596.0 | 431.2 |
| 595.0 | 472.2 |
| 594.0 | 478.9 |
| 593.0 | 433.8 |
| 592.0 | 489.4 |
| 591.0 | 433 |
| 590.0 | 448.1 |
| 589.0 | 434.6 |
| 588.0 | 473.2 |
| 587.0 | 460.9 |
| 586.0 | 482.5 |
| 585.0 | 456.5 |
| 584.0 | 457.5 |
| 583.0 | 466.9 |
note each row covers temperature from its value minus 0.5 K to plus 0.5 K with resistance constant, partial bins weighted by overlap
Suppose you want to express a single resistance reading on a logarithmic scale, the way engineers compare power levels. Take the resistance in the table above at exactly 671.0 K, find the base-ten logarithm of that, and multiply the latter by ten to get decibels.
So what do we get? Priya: 26.7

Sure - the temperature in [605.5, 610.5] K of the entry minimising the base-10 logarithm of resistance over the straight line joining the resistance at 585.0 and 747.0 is 607.0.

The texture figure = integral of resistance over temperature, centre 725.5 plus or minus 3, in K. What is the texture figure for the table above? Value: 2942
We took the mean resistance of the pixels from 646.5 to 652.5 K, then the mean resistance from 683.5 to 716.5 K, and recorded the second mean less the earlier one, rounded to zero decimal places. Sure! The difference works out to 39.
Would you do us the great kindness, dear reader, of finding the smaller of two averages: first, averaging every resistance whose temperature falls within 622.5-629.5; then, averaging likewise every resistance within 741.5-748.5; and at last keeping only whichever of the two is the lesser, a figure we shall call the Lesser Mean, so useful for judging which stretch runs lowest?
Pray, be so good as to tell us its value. 471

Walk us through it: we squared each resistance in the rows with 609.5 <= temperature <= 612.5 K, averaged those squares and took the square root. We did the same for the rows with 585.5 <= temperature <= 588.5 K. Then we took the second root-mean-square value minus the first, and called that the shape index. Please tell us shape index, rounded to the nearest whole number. -14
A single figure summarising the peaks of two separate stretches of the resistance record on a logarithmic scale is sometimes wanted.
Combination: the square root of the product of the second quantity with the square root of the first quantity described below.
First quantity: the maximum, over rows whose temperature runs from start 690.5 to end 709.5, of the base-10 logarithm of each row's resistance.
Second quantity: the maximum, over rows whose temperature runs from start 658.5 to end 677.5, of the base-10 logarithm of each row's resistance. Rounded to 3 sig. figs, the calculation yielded 2.12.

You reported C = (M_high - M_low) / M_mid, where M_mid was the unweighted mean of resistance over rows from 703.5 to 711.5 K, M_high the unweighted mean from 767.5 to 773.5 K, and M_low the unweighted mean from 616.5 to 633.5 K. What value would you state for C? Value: -0.25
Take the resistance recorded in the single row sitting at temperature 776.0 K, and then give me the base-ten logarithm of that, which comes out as 2.44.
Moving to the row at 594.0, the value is 2.68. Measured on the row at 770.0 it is 2.53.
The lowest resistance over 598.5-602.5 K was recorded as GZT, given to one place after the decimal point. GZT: 442.0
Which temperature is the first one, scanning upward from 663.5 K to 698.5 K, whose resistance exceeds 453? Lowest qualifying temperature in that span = 664.0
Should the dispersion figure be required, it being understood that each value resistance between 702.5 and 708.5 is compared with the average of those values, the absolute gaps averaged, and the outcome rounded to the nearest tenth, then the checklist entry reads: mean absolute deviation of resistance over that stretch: 22.2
